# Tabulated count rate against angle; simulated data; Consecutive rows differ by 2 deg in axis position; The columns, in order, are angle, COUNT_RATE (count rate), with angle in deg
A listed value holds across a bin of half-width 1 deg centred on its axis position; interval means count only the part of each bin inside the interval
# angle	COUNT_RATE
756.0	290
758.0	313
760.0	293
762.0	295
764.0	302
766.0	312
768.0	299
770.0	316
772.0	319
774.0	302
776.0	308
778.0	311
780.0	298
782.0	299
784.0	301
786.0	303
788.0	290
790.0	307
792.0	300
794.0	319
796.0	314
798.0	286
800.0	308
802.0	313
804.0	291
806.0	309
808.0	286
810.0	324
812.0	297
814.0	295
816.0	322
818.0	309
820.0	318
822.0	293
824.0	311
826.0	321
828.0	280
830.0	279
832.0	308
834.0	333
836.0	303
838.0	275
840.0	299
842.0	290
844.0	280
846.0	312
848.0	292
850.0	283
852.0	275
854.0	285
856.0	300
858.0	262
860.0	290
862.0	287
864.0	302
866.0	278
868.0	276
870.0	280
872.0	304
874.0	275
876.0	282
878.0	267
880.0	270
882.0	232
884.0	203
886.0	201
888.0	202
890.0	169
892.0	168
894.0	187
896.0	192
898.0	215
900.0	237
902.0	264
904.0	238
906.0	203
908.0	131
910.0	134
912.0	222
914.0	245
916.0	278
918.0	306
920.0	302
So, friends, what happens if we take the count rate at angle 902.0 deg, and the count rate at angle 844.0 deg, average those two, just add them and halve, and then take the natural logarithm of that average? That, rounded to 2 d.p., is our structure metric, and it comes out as 5.61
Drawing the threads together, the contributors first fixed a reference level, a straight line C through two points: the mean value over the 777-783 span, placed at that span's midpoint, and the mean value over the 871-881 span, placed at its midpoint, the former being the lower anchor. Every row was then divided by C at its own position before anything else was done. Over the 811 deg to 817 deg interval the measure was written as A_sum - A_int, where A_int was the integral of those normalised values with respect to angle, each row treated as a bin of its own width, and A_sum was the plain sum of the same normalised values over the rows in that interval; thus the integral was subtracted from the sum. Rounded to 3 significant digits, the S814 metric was -3.10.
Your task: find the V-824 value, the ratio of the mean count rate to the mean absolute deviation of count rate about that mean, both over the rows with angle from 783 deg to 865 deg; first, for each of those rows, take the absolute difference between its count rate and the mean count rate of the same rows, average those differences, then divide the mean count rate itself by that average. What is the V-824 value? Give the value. 23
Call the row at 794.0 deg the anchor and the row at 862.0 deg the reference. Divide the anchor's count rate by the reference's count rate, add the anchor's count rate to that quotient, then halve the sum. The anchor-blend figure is 160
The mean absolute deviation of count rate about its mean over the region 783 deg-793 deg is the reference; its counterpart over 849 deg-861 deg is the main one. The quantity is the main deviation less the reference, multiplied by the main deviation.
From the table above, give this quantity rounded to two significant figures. 48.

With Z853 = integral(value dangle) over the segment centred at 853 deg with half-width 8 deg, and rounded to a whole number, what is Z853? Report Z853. 4598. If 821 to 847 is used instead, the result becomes 7768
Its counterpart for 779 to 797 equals 5462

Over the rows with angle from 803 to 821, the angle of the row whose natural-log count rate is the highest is 810.0 deg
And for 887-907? 902.0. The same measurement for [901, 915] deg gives 902.0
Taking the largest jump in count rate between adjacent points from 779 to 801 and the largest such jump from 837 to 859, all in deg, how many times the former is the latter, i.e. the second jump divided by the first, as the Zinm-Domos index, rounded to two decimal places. 1.36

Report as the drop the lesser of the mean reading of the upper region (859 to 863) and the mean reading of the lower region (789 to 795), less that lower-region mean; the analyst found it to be -20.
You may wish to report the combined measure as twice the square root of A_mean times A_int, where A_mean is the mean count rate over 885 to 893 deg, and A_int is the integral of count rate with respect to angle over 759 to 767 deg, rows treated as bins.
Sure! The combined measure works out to 1334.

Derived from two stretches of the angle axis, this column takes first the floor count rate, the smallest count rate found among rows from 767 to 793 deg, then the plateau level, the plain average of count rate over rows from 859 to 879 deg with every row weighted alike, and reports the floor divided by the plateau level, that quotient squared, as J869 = 1.0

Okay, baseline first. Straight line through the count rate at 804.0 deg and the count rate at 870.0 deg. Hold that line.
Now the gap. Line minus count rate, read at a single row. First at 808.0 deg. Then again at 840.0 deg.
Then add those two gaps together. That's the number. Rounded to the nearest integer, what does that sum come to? -10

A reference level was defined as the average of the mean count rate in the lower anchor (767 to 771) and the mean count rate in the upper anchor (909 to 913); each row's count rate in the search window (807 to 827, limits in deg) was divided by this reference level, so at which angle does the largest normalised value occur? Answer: 810.0 deg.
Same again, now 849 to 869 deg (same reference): 864.0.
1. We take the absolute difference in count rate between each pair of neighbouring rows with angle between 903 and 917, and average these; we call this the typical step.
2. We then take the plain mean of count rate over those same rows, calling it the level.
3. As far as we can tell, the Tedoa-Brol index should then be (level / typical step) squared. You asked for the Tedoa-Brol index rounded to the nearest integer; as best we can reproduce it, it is 24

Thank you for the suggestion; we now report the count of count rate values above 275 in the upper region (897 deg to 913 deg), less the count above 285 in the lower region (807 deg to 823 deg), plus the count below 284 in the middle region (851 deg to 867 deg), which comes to -5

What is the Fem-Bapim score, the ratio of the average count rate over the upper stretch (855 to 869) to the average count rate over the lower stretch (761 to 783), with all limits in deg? 0.93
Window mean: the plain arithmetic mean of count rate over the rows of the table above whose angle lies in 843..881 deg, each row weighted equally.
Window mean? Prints 284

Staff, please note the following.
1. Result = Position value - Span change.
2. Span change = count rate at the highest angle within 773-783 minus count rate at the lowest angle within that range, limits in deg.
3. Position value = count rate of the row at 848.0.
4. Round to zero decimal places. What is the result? 295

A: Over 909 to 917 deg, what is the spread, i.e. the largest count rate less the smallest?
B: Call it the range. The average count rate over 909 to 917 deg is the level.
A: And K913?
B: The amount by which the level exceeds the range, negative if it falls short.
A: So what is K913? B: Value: 76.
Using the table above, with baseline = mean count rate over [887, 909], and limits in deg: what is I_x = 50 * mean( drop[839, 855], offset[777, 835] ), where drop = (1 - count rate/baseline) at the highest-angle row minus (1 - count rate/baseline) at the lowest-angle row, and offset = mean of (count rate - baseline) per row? 2596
